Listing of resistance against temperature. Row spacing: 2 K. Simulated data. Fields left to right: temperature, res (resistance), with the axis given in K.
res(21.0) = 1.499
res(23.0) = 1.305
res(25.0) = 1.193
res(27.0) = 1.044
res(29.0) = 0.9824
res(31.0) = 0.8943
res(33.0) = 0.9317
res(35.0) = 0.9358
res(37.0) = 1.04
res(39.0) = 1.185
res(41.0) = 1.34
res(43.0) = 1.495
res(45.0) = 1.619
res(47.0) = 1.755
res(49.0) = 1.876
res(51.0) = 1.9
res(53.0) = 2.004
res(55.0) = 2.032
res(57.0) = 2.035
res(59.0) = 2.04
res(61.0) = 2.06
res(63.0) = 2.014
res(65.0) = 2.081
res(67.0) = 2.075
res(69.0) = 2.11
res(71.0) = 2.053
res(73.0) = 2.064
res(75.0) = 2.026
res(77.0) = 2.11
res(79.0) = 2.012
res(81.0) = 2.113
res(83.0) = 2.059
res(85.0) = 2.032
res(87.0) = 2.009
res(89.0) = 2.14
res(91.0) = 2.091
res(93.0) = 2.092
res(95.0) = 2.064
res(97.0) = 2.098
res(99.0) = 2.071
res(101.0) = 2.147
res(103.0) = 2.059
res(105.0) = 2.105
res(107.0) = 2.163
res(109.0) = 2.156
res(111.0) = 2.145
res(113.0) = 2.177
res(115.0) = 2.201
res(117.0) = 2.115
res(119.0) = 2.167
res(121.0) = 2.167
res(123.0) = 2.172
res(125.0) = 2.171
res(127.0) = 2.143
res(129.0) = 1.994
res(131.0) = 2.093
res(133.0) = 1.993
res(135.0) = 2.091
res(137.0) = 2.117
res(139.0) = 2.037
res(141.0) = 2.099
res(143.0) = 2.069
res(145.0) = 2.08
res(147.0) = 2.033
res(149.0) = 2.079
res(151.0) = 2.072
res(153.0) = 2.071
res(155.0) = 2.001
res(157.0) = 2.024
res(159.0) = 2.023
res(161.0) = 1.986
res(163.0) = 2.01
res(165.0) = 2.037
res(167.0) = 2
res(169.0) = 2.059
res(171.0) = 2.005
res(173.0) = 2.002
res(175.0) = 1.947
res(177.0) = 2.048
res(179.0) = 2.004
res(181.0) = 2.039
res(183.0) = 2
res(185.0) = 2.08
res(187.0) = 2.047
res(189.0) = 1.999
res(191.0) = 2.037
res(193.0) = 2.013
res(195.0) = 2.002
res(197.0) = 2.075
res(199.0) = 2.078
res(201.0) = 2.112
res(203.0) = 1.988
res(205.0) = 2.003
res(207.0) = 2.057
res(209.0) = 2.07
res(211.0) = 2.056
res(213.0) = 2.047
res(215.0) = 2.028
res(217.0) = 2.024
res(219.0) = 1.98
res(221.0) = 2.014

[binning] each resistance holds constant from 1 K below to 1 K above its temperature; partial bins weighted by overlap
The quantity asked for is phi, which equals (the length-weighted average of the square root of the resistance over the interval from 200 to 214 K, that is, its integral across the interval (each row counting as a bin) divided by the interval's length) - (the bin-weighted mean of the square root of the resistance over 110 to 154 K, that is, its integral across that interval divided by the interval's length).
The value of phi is -0.02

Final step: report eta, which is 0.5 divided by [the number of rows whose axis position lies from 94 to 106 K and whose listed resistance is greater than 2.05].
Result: 0.08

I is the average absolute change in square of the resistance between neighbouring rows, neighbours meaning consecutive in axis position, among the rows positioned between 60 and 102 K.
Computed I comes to 0.21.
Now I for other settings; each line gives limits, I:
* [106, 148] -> 0.20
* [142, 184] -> 0.15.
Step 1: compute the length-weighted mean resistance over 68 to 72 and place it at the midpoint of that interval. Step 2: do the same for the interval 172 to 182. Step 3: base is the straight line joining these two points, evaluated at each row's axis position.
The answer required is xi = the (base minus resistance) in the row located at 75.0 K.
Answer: 0.05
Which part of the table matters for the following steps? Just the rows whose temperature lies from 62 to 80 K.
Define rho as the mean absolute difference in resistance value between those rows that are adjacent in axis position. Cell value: 0.0495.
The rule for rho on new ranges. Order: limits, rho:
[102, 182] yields 0.0430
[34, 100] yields 0.0638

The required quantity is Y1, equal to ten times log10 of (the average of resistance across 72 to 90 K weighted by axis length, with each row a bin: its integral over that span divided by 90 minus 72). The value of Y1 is 3.14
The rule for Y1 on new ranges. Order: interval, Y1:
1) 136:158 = 3.14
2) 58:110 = 3.18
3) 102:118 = 3.30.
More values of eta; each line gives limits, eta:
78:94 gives 0.10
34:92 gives 0.05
